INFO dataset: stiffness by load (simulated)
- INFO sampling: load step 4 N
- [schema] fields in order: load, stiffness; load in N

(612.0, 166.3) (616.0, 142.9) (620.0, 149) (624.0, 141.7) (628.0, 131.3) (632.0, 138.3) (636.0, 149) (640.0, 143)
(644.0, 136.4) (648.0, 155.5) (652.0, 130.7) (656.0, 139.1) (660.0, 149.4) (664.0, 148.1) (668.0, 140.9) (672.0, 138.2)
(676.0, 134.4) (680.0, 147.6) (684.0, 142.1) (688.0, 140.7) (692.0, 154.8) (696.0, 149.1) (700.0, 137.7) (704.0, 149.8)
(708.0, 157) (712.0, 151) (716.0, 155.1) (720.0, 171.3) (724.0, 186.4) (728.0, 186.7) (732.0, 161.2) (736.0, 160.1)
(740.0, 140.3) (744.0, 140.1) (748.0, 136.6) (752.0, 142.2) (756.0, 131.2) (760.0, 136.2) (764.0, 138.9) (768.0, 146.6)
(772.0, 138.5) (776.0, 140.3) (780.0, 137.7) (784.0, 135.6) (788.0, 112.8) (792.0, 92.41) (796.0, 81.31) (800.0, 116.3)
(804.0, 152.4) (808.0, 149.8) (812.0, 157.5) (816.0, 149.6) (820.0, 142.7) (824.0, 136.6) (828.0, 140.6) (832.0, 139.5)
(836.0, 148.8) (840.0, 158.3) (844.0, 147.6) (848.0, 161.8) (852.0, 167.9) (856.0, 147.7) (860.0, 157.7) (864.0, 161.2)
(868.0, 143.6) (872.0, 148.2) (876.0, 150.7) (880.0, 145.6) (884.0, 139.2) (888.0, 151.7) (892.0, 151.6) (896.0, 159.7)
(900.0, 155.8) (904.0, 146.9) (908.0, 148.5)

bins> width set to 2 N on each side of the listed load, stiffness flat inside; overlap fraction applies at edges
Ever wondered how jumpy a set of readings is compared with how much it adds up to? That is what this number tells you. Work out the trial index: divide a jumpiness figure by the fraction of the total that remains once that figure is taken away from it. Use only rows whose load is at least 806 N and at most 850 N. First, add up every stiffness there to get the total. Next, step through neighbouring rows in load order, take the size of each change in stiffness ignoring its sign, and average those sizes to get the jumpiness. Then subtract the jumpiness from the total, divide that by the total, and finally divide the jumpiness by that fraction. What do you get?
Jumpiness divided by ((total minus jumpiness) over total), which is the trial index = 7.8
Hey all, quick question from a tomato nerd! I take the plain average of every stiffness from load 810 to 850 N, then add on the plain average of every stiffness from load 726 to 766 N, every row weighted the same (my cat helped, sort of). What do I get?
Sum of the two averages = 296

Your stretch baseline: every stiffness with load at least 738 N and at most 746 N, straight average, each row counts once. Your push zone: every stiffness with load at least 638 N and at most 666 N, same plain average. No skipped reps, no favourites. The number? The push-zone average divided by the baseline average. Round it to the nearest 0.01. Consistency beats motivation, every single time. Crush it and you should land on 1.02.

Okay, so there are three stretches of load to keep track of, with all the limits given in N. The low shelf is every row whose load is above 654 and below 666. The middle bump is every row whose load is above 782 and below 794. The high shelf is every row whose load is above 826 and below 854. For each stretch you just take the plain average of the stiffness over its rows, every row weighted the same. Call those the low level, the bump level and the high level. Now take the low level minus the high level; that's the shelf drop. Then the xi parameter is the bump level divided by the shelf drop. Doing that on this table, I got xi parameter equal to -17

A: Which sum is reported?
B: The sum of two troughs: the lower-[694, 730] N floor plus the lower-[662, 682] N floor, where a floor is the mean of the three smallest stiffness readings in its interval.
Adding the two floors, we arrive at 283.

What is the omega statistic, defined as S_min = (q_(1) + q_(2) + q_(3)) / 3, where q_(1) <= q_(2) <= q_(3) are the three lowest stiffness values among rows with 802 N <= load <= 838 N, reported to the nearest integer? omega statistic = 139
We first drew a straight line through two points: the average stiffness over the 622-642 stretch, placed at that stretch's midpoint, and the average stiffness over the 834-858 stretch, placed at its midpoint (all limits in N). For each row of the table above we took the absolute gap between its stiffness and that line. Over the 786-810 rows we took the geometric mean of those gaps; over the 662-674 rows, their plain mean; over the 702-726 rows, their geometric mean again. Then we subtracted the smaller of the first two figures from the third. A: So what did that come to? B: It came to 7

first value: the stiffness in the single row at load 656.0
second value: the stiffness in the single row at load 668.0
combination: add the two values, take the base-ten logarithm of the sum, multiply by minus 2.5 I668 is -6.12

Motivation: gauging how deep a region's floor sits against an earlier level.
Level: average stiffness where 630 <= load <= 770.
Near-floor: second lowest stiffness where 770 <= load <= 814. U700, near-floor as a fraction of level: 0.63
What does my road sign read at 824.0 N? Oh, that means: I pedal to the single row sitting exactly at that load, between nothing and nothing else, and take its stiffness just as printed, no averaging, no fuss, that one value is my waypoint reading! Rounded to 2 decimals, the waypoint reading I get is 136.60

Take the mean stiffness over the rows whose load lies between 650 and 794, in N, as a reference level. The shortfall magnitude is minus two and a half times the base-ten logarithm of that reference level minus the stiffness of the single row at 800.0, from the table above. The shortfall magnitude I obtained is -3.6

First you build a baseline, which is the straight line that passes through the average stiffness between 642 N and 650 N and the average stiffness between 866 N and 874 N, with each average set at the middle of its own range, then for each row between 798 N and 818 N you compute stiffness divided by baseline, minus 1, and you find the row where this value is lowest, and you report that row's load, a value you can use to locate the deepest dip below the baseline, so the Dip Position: 800.0 N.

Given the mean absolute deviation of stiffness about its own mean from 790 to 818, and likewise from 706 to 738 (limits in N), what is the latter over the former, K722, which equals 0.42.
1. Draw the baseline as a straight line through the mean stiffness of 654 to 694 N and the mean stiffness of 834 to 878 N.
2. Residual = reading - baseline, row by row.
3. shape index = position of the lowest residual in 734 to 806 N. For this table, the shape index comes 796.0 N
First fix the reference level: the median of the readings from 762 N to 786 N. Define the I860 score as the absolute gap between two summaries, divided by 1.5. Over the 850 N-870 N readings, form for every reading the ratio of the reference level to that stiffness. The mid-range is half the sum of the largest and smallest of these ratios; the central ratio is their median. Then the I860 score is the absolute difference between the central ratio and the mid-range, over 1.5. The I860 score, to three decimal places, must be 0.011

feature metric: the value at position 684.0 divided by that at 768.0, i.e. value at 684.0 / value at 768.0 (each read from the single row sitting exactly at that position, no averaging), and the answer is 0.97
